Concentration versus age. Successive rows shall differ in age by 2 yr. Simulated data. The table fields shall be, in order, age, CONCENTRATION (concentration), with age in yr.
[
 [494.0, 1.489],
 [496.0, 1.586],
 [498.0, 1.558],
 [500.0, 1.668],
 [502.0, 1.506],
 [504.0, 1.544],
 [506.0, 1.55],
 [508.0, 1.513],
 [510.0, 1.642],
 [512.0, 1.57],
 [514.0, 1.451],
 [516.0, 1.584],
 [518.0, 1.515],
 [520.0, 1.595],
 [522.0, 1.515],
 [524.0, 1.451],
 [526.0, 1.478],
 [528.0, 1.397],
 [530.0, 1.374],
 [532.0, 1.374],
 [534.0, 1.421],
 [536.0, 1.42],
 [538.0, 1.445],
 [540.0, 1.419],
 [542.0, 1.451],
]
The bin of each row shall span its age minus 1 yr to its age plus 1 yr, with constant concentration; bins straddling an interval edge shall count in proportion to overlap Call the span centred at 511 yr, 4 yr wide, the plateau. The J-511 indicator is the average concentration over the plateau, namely 1.61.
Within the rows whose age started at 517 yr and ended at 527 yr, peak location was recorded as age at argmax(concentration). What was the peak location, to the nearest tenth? 520.0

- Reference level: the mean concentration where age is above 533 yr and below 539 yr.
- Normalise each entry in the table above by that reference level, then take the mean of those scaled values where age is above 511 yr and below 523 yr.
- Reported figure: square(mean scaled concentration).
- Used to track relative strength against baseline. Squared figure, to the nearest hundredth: 1.16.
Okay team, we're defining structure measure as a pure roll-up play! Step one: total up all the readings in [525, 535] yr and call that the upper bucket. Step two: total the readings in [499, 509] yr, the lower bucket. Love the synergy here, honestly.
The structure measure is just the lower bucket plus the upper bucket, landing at 14.8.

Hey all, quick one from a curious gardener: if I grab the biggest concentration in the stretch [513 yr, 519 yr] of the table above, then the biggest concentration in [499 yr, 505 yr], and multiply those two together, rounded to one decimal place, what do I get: 2.6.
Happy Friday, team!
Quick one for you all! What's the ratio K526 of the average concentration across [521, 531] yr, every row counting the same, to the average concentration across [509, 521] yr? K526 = 0.93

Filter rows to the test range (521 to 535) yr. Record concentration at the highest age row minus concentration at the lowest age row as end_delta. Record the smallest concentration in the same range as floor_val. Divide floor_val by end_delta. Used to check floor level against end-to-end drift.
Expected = -14.6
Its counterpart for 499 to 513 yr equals -15.4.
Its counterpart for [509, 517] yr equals -25.0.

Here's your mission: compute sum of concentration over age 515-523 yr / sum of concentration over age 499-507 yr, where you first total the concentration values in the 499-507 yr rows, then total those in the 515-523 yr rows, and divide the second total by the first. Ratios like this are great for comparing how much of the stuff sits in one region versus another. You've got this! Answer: 0.991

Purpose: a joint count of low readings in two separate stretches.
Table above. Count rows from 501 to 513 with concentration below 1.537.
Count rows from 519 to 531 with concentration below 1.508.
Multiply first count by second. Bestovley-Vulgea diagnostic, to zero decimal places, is 8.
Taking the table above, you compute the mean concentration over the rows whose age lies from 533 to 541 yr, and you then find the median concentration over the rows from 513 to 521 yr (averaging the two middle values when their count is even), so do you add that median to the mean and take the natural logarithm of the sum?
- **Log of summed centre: 1.090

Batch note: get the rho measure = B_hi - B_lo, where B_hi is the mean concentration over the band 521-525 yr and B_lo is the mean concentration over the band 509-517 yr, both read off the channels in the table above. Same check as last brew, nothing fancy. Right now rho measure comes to -0.079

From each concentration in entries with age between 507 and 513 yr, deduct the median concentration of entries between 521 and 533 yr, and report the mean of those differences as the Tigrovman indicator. 0.15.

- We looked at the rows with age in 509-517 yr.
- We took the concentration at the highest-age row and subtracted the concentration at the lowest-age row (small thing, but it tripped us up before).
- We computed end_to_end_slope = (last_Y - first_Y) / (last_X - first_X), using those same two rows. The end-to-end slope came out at -0.010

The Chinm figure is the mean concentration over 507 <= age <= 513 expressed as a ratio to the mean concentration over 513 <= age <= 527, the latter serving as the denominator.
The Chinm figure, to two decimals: 1.04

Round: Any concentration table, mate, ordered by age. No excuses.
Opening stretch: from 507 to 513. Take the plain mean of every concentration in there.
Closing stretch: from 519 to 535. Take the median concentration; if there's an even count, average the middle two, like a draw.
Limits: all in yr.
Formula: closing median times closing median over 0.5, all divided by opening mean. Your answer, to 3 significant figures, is 2.62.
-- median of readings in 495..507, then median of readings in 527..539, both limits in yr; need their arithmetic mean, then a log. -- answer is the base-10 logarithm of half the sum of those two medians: 0.171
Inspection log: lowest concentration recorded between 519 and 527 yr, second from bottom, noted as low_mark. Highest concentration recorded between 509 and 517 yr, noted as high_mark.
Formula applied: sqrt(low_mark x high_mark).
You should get 1.56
